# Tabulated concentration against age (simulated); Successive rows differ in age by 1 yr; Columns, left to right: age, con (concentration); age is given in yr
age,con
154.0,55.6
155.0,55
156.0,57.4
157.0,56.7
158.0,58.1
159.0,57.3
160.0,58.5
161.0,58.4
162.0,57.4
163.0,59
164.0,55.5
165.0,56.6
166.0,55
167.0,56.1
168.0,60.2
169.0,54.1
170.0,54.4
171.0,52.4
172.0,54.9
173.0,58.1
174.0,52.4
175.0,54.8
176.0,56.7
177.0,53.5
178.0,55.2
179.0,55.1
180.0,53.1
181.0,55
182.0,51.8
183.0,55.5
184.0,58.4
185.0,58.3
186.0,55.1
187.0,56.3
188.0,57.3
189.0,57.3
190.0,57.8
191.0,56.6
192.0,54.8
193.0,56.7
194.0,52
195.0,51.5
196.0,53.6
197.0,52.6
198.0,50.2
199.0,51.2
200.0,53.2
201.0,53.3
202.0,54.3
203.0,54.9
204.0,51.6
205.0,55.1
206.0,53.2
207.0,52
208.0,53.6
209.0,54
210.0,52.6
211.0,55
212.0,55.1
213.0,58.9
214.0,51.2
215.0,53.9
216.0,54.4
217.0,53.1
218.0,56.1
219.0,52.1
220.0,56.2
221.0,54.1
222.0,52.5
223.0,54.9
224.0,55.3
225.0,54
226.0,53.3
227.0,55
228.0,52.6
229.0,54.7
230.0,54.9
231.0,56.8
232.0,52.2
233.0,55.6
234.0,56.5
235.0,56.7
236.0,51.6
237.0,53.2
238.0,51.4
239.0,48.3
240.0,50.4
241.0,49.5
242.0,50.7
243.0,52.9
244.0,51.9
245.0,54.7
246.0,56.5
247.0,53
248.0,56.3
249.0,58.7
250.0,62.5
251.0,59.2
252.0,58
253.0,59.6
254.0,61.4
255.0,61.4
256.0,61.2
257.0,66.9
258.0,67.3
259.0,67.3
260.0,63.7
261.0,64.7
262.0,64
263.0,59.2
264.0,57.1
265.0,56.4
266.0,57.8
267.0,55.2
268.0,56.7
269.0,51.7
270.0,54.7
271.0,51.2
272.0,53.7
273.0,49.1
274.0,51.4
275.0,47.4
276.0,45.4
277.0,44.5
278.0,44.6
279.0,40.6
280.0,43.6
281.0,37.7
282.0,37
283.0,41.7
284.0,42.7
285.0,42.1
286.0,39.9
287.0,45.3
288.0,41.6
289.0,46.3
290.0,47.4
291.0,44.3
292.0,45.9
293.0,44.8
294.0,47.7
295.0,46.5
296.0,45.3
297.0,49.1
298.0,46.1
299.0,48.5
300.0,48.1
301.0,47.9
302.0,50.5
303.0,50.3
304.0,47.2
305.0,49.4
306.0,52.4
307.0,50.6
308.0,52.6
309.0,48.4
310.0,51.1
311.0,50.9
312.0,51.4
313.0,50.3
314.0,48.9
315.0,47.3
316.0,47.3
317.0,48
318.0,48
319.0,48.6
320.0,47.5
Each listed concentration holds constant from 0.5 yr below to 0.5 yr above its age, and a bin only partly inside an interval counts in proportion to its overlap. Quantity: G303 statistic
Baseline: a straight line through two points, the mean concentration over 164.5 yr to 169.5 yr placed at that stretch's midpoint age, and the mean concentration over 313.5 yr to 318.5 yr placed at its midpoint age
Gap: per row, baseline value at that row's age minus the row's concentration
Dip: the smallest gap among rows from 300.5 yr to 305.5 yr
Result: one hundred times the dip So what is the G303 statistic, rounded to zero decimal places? -180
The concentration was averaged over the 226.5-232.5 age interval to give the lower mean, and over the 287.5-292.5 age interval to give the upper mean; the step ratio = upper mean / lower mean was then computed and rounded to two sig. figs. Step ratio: 0.83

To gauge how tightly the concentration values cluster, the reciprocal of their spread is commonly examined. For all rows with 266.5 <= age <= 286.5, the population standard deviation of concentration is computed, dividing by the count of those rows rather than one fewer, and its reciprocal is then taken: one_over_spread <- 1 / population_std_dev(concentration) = 0.17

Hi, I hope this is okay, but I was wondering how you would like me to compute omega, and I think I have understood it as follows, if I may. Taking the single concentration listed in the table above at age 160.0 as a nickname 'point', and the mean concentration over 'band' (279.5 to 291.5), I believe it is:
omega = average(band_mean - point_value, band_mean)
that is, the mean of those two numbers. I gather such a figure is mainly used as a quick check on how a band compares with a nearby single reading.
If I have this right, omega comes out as 13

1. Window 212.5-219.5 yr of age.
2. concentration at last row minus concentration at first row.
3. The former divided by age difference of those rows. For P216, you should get -1.1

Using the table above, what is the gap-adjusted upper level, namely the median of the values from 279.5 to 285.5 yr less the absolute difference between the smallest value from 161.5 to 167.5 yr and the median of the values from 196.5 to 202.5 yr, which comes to 40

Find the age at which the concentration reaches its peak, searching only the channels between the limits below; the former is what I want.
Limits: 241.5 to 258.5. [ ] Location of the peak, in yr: 258.0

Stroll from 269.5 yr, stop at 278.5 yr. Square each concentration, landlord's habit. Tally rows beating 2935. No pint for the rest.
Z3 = 1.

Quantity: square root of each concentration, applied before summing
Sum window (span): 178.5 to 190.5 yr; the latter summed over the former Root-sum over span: 89.7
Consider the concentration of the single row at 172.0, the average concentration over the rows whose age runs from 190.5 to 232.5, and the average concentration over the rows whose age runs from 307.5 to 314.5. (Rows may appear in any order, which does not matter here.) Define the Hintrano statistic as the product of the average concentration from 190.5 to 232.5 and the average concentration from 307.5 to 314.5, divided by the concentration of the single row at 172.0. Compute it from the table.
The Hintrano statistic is 50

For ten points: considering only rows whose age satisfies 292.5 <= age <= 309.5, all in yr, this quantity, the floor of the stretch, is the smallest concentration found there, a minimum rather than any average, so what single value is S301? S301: 44.8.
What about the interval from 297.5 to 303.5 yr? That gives 46.1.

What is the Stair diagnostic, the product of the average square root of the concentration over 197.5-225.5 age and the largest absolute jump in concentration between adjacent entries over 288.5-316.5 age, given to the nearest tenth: 30.8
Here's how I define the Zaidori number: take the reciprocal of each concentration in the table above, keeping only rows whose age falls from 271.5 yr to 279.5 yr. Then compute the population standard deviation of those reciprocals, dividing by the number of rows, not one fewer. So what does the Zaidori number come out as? 0.0018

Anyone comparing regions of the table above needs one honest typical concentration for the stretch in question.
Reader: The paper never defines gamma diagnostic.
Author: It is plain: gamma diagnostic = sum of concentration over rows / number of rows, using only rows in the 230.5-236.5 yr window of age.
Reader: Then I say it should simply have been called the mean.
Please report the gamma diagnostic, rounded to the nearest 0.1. 54.9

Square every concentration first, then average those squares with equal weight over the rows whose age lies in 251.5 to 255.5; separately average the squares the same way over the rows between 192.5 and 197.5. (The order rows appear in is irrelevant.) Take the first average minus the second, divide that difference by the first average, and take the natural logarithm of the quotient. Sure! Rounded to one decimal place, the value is -1.5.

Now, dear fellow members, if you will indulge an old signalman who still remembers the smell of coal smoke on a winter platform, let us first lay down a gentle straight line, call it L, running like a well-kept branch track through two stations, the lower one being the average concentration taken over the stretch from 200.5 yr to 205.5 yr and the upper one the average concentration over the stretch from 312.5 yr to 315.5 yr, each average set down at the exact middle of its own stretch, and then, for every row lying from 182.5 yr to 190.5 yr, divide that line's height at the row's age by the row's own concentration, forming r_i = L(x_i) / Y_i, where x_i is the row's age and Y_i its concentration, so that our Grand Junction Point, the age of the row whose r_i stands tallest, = 186.0 yr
